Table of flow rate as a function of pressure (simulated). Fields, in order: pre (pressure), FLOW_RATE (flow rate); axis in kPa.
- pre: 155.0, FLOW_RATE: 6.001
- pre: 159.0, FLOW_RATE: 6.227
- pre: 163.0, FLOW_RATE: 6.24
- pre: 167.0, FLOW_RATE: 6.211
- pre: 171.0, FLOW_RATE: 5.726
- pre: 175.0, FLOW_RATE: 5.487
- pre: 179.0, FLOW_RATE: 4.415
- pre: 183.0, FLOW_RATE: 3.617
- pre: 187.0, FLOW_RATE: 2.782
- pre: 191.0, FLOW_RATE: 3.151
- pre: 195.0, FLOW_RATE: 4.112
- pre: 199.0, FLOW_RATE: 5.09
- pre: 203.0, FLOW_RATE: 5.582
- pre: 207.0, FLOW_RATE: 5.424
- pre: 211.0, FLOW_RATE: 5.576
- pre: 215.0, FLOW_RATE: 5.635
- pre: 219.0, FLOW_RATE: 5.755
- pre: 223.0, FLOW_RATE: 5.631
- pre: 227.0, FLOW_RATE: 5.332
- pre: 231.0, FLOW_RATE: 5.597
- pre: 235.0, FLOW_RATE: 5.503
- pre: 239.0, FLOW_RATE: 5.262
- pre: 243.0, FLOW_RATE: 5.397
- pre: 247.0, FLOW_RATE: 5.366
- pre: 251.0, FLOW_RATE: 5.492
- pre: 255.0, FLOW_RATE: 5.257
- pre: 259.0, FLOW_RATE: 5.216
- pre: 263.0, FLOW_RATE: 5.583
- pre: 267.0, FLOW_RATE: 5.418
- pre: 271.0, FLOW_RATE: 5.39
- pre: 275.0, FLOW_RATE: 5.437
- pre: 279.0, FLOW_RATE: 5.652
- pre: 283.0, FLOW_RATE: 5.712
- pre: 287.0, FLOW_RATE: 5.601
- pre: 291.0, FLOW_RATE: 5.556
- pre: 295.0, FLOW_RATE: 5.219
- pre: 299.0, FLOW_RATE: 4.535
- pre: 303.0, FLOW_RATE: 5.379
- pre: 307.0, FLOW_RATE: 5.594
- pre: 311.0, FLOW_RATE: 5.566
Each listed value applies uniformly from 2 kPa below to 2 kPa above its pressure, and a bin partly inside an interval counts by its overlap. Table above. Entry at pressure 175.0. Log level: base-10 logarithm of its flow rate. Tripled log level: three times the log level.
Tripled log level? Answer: 2.22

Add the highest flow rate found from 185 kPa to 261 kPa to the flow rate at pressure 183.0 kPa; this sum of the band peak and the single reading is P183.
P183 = 9.4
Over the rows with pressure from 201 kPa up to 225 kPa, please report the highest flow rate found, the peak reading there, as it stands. 5.755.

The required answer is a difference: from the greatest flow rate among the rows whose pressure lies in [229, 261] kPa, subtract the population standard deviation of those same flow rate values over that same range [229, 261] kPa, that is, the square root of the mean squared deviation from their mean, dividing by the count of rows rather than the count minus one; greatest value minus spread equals 5.47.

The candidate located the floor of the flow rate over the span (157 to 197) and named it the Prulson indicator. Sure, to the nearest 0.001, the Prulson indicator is 2.782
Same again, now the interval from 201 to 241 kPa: 5.262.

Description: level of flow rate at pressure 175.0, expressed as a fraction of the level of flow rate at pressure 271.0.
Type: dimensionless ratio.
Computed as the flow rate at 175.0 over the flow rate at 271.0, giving 1.018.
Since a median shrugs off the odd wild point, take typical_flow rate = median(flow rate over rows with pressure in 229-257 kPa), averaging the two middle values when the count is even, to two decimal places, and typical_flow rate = 5.40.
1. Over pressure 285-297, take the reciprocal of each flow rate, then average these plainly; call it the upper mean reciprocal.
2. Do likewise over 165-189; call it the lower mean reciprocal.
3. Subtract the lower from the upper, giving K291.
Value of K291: -0.047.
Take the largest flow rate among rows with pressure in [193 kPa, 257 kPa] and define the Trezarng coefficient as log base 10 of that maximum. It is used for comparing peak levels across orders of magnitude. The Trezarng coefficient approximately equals 0.760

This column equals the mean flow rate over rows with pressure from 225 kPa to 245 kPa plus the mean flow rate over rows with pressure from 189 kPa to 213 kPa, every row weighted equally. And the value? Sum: 10.2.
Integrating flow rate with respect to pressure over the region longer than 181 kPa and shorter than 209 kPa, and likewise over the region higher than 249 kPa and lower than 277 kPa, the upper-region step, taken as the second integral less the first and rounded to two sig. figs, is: 32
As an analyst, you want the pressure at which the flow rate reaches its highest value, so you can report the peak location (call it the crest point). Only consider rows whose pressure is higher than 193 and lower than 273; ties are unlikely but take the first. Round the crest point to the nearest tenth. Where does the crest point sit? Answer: 219.0 kPa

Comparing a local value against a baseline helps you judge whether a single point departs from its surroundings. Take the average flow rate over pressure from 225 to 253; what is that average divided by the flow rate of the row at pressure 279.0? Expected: 0.96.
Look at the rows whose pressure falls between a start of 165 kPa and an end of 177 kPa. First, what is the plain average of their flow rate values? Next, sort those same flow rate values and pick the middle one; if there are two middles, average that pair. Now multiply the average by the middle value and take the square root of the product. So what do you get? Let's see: 5.77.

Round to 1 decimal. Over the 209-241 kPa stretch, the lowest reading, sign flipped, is -5.3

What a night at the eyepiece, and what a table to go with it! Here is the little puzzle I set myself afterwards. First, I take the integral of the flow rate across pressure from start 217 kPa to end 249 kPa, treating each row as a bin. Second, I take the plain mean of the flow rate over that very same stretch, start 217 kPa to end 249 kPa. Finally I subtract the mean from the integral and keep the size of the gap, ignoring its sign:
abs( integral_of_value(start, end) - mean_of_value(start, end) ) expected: 170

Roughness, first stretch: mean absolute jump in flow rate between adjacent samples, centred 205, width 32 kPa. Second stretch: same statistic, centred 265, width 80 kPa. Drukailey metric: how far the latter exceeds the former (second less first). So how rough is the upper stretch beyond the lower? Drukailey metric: -0.20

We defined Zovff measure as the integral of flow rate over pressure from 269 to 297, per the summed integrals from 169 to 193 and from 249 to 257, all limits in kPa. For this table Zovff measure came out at 1.1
